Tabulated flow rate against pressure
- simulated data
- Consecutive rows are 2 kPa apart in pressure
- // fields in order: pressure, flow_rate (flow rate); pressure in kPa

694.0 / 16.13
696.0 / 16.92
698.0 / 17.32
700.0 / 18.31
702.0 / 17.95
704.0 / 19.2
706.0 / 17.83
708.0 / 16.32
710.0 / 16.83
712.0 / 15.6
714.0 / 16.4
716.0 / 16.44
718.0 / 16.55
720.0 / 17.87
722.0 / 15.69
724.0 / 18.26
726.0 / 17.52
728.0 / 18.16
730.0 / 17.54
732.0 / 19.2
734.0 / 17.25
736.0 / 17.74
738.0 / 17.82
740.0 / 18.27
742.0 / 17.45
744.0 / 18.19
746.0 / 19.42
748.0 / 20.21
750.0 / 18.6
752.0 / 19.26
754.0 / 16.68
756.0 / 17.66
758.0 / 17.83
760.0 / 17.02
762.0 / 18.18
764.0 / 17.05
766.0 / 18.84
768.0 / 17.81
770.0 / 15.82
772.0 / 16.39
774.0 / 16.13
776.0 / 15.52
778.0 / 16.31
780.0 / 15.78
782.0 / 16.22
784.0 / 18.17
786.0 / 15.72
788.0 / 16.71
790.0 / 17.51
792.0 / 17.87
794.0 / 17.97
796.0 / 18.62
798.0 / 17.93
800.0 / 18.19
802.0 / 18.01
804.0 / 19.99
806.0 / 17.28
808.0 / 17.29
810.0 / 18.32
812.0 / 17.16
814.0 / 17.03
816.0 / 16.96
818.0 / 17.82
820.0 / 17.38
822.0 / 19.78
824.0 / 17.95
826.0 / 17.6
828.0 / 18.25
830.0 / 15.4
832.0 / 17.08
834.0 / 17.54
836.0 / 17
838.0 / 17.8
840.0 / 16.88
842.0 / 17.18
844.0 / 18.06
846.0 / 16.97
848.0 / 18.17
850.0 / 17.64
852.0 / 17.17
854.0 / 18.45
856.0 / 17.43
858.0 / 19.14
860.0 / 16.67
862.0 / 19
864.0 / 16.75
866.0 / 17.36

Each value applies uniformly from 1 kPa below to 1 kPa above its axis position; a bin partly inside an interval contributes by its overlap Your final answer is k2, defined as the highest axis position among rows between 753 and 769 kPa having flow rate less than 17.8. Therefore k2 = 764.0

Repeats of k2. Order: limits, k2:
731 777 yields 776.0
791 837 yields 836.0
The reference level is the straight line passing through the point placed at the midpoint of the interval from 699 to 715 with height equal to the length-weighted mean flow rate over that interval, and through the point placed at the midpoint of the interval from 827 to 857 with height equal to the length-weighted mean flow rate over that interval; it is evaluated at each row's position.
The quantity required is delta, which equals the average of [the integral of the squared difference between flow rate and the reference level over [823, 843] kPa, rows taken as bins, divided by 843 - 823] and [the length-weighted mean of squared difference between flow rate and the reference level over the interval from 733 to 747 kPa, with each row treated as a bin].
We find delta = 0.7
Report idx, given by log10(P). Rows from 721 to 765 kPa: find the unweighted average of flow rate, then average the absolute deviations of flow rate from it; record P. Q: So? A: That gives -0.13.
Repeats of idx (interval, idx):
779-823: -0.10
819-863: -0.16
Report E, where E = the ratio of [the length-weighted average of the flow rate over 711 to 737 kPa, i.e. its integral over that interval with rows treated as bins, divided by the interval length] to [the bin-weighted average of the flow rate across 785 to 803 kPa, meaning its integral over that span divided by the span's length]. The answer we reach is 0.98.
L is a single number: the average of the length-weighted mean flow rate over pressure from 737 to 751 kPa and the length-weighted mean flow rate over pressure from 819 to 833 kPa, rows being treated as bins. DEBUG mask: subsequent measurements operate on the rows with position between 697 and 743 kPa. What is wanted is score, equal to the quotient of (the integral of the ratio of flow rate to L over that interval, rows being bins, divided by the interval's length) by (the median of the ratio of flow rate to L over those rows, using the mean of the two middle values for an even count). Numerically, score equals 1.00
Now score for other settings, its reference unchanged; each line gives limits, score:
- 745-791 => 1.02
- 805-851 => 1.01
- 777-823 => 1.00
